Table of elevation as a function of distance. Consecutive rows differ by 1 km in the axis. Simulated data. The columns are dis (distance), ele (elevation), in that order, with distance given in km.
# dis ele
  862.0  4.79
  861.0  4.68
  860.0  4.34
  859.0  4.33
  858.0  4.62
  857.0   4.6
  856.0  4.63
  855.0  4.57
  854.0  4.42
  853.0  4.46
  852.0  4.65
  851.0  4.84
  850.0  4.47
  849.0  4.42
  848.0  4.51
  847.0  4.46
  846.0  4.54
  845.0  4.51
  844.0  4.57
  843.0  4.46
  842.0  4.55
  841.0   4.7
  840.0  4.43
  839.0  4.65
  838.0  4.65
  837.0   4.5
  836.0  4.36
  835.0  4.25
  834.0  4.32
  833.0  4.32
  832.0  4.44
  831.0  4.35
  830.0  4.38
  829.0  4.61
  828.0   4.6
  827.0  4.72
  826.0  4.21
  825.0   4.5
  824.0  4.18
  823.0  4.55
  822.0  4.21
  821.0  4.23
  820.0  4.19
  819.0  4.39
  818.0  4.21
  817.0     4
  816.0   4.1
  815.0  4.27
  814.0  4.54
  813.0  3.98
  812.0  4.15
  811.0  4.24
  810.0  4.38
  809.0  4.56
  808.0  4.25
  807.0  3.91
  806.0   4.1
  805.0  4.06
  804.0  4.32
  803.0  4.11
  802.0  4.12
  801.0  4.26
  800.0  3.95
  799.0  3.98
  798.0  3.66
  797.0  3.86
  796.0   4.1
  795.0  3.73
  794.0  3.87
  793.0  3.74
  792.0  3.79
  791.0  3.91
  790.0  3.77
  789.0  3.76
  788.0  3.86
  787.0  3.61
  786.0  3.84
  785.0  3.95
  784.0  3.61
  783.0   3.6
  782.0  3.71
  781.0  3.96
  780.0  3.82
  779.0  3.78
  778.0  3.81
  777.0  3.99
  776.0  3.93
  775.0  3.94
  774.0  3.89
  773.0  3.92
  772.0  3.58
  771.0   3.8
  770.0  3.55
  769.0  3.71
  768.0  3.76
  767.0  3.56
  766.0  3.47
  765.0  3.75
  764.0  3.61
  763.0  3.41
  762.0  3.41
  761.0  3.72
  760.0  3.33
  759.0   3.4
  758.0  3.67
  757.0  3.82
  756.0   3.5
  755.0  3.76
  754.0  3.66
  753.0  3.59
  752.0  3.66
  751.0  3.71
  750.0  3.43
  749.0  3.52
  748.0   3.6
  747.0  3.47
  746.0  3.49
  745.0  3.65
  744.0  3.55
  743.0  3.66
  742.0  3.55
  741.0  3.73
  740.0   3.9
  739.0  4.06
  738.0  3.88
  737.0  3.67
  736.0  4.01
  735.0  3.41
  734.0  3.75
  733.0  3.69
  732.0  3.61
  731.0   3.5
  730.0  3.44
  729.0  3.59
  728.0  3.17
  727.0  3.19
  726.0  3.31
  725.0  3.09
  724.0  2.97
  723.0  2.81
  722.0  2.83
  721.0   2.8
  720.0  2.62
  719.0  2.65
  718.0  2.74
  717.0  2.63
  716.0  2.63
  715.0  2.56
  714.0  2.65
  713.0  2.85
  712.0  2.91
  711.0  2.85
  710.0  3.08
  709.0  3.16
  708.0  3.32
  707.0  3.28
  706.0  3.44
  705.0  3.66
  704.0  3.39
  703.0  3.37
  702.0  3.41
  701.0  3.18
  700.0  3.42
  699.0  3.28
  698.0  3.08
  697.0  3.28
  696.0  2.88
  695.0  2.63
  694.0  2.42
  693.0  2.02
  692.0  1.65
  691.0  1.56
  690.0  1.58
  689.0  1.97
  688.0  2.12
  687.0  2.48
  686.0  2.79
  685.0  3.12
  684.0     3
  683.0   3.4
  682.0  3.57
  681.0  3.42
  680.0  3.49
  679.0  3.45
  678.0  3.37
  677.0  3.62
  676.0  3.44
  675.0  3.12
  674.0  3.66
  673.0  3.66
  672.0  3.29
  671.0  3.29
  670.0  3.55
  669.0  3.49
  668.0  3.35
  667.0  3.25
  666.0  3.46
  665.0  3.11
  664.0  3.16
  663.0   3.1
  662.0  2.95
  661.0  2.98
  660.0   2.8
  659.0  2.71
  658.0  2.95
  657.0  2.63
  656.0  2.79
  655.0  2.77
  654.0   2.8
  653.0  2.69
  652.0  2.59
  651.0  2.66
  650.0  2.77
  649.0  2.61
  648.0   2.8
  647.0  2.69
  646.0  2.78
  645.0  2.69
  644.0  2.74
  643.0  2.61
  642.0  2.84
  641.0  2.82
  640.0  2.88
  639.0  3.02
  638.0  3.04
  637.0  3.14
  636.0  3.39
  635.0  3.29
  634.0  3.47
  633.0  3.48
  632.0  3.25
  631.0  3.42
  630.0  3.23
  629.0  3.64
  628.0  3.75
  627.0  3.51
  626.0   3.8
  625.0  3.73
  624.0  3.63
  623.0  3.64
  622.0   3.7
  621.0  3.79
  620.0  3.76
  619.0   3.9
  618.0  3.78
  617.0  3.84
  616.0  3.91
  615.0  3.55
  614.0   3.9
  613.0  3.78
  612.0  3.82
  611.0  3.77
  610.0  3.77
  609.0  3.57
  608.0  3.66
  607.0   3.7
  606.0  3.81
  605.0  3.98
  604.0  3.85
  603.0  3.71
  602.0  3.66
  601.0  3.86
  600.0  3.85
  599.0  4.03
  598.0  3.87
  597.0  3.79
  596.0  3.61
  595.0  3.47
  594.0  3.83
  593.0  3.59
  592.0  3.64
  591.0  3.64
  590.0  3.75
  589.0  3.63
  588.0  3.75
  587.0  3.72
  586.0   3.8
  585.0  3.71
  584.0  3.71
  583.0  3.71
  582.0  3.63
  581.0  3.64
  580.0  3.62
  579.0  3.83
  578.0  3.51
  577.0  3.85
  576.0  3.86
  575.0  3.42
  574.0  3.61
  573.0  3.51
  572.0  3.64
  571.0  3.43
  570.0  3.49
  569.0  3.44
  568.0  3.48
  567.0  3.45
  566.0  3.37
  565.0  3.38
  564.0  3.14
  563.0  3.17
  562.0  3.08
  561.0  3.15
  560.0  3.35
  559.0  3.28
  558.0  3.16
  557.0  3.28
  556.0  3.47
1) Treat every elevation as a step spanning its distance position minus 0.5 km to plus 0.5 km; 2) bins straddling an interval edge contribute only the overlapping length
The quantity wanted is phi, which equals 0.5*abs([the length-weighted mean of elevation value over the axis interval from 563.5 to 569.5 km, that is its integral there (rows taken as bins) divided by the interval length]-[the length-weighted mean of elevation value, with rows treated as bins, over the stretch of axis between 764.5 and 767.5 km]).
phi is 0.1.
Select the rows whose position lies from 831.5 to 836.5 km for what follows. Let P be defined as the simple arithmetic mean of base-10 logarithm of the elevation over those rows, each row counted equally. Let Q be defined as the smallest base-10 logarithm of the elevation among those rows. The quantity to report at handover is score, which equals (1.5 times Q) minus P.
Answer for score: 0.305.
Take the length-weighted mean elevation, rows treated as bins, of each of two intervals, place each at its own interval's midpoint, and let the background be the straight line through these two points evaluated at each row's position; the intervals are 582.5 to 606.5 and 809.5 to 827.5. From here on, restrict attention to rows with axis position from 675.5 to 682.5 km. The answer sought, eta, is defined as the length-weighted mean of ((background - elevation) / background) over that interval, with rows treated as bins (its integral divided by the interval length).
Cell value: 0.12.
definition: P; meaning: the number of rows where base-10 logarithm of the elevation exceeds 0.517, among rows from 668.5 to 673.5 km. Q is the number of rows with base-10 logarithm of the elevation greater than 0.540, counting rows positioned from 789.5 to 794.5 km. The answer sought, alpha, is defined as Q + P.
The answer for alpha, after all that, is 10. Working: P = 5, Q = 5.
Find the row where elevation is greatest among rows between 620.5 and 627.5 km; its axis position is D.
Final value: 626.0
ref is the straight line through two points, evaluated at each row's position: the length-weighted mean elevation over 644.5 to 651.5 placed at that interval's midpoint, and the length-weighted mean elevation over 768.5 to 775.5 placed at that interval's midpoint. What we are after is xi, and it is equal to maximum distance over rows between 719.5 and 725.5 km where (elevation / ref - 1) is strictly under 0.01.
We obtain 725.0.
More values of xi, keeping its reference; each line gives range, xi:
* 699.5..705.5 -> 701.0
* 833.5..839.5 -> 835.0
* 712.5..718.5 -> 718.0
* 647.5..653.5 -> 653.0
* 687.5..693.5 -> 693.0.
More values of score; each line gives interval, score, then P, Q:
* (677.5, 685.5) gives 0.191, 0.52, 0.48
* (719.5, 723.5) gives 0.186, 0.44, 0.42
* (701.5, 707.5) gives 0.239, 0.53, 0.52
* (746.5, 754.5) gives 0.249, 0.55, 0.54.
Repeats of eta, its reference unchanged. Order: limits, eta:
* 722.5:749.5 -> 0.14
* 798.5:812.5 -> 0.02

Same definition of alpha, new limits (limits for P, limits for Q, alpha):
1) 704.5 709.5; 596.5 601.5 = 8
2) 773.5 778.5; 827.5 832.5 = 10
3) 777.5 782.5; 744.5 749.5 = 10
